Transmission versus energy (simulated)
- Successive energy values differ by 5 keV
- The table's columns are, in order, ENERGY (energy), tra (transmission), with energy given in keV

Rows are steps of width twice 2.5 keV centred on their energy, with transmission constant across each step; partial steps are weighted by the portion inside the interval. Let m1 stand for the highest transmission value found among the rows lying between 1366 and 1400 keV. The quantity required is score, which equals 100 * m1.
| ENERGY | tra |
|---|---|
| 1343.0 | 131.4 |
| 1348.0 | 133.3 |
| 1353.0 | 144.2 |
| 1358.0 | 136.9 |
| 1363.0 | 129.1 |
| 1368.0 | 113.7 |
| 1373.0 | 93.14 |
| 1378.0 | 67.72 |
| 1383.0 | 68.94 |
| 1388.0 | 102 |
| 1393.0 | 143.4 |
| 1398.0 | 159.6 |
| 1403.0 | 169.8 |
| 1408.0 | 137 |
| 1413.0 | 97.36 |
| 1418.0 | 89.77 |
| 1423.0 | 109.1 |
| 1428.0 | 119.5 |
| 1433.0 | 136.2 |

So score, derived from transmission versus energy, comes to 15960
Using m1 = 159.6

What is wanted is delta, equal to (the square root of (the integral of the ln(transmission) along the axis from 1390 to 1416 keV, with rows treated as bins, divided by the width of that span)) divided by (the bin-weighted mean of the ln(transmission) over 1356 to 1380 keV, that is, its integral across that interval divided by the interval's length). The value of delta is 0.476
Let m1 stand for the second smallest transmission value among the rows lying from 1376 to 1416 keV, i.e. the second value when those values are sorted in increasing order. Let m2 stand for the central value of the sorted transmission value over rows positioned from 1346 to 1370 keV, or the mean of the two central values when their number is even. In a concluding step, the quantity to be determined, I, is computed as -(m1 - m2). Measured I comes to 64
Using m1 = 68.94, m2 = 133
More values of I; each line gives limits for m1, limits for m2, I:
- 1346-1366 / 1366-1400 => -31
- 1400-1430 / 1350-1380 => 24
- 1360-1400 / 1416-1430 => 40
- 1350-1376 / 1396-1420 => 23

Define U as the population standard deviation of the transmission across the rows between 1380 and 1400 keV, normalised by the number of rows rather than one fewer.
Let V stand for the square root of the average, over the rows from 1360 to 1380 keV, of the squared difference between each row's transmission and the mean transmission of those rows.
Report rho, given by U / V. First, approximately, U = 35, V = 23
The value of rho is 1.5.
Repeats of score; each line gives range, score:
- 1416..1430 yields 11950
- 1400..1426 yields 16980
